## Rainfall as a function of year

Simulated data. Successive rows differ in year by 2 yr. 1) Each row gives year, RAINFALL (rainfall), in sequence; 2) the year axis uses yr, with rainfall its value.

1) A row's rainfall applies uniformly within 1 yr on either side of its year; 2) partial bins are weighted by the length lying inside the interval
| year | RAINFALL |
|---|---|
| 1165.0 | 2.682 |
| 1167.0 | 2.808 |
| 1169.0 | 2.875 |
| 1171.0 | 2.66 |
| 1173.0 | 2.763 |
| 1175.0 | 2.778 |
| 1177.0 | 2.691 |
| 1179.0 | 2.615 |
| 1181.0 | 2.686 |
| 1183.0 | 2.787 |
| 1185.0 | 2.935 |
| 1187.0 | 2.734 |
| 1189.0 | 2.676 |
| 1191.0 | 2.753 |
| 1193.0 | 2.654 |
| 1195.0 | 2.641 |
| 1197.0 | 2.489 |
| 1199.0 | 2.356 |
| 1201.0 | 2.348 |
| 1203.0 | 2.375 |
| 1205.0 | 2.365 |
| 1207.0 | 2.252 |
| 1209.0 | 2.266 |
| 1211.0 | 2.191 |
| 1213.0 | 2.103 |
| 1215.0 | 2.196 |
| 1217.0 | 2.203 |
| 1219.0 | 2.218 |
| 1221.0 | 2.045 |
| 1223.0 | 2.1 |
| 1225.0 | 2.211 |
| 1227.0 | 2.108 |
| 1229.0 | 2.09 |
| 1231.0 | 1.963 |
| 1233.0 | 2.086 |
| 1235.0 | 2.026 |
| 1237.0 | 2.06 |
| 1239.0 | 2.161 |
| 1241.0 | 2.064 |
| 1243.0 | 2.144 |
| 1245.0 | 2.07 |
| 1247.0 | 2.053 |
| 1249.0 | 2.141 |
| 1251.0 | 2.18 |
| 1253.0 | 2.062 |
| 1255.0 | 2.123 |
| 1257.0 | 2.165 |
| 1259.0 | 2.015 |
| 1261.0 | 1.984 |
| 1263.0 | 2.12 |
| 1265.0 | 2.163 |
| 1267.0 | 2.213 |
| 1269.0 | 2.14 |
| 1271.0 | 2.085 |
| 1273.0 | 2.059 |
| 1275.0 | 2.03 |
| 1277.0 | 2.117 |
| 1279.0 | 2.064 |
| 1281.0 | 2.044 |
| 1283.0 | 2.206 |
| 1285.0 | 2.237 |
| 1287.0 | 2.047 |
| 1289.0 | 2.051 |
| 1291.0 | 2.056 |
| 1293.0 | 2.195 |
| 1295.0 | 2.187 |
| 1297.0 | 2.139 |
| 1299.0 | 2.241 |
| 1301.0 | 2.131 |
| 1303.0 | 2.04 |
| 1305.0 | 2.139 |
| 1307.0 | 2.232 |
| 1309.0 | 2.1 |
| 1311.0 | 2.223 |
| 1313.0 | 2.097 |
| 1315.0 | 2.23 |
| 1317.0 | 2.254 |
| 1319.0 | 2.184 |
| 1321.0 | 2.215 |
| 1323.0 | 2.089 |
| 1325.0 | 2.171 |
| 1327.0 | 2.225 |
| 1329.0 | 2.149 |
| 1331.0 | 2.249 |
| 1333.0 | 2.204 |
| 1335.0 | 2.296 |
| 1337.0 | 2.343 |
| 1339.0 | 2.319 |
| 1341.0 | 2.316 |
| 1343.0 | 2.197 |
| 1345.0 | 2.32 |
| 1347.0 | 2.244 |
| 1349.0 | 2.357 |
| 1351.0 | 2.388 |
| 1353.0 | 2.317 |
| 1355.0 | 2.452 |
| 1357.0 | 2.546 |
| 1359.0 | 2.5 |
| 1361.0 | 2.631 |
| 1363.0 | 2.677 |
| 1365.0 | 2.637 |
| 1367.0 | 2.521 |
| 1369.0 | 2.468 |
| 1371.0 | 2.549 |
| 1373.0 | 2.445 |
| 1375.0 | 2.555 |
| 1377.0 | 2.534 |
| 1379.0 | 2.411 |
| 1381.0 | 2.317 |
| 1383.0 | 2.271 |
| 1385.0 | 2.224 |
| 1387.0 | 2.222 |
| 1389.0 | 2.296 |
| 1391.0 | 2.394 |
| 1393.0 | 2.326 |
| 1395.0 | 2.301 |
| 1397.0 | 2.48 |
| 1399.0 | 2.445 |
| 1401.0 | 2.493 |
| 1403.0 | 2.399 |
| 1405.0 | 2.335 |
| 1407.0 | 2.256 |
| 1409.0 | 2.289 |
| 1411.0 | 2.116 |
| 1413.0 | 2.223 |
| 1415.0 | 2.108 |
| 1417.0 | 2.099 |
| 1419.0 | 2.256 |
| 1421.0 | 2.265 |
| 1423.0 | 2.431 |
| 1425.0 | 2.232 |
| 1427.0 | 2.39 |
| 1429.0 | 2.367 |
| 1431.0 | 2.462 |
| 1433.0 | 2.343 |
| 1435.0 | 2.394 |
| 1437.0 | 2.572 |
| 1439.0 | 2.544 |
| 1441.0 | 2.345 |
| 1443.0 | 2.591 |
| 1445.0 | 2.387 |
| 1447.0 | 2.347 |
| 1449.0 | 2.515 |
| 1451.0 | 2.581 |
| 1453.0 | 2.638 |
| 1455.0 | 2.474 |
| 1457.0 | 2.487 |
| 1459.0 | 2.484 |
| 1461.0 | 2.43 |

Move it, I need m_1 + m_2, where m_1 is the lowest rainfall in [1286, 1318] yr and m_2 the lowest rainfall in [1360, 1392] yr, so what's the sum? 4.26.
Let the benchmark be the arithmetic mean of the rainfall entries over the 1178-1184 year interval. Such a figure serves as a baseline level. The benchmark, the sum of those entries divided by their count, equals 2.70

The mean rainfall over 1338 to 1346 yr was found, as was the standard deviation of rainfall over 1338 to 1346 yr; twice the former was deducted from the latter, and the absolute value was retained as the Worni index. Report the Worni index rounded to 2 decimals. 4.52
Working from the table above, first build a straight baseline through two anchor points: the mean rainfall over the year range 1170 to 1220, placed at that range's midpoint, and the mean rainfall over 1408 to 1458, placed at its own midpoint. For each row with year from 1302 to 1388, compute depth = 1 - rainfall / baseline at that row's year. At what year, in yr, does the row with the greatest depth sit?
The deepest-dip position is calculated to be 1303.0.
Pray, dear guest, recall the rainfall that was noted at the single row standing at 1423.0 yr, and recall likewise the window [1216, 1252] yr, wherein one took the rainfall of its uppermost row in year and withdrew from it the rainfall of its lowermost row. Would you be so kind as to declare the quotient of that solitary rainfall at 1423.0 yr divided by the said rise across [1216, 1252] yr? -106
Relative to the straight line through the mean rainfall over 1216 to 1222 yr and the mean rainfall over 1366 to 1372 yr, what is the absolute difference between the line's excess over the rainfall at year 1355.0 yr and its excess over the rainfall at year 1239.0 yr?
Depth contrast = 0.01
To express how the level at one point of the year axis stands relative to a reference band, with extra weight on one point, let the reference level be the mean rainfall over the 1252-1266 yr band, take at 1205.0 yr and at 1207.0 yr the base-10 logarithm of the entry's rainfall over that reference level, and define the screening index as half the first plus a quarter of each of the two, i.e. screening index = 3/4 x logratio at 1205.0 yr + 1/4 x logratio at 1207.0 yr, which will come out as 0.05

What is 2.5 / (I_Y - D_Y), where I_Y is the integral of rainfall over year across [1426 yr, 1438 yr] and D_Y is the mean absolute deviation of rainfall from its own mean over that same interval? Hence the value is 0.086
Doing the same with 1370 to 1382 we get 0.085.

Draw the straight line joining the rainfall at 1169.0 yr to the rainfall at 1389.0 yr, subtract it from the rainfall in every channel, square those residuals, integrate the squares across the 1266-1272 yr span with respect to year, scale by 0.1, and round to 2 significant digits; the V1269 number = 0.13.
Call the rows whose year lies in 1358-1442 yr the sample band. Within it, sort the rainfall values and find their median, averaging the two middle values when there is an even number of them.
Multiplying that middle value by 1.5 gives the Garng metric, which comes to 3.59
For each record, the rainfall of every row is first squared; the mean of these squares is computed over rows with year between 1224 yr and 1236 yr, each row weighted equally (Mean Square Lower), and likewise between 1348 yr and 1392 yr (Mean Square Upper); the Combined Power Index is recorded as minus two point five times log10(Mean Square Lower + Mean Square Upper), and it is -2.53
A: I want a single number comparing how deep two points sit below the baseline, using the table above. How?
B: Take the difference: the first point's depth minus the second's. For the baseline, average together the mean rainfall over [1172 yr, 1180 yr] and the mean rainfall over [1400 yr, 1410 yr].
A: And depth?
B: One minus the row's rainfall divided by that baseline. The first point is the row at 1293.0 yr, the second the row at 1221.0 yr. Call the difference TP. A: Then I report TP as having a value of -0.06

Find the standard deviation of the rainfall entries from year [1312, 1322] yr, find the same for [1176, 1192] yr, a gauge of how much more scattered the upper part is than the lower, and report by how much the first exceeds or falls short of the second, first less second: -0.04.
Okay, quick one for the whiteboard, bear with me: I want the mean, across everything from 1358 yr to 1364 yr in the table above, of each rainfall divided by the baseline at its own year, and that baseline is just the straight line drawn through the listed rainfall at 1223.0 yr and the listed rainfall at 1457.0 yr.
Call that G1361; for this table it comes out 1.12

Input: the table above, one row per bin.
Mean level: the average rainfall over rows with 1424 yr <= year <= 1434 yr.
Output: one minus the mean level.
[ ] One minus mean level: -1.36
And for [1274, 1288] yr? -1.11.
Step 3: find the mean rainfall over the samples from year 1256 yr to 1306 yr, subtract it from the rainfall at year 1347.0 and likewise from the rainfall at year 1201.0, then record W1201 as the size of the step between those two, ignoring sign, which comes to 0.10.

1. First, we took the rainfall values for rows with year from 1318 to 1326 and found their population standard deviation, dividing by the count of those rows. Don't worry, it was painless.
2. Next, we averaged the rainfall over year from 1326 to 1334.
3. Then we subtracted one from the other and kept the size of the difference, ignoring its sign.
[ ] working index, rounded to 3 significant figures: 2.16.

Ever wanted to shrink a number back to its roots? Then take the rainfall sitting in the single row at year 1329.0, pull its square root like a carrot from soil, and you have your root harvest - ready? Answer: 1.47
